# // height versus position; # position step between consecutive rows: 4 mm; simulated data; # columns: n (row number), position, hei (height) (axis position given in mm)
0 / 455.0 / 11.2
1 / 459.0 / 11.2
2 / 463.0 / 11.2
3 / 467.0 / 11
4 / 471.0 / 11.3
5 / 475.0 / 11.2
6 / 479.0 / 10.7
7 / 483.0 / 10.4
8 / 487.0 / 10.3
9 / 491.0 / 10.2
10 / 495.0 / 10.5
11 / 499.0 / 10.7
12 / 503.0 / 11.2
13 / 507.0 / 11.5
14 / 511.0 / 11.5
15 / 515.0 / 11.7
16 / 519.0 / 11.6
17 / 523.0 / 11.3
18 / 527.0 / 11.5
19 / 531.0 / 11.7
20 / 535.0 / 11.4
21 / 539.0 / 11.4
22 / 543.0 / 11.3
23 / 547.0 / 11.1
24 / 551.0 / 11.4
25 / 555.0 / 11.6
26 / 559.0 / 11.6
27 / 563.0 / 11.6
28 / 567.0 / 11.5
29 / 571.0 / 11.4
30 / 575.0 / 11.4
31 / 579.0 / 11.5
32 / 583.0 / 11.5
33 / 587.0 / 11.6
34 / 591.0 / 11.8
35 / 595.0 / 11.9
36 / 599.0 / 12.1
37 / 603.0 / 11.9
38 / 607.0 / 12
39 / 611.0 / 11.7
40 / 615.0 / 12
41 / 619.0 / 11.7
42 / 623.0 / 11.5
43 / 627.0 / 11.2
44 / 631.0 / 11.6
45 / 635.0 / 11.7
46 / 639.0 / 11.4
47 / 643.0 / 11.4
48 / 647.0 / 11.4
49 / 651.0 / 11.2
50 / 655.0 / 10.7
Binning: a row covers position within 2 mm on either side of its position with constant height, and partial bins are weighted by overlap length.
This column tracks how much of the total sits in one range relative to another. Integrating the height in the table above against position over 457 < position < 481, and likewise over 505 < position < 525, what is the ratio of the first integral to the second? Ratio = 1.2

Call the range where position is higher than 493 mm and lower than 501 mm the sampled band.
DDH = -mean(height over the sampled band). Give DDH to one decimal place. -10.6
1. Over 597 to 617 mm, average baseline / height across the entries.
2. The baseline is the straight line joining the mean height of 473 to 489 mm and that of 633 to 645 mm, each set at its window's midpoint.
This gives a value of 0.949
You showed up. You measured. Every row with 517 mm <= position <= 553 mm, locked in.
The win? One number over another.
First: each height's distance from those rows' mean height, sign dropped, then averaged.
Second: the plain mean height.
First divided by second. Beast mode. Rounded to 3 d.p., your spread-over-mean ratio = 0.011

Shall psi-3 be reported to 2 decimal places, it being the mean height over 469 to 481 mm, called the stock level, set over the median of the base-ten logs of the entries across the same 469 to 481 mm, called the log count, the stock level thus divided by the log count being 10.55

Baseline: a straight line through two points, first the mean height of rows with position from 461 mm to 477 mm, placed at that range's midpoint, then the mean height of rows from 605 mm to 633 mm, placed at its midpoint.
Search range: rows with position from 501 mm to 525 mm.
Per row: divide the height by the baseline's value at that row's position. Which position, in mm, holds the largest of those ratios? 515.0 mm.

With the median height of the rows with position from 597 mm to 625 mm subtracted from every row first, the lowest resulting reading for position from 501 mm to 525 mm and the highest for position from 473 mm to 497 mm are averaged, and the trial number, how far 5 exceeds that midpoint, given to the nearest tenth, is 5.7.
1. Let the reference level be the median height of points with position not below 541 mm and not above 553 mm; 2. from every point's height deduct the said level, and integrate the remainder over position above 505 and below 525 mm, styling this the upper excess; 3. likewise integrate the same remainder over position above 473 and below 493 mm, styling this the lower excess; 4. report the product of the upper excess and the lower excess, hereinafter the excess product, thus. -65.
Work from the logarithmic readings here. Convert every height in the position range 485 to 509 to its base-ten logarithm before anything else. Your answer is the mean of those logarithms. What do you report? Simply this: 1.03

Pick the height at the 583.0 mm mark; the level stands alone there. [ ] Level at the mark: 11.5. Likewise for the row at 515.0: 11.7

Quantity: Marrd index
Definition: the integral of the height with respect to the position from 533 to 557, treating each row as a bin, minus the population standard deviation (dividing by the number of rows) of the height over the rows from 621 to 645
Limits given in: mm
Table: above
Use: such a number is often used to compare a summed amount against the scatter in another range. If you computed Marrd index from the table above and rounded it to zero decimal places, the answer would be 273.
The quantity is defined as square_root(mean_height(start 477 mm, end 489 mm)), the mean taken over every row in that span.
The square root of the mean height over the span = 3.24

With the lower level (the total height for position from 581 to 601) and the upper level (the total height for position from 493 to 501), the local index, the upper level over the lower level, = 0.36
